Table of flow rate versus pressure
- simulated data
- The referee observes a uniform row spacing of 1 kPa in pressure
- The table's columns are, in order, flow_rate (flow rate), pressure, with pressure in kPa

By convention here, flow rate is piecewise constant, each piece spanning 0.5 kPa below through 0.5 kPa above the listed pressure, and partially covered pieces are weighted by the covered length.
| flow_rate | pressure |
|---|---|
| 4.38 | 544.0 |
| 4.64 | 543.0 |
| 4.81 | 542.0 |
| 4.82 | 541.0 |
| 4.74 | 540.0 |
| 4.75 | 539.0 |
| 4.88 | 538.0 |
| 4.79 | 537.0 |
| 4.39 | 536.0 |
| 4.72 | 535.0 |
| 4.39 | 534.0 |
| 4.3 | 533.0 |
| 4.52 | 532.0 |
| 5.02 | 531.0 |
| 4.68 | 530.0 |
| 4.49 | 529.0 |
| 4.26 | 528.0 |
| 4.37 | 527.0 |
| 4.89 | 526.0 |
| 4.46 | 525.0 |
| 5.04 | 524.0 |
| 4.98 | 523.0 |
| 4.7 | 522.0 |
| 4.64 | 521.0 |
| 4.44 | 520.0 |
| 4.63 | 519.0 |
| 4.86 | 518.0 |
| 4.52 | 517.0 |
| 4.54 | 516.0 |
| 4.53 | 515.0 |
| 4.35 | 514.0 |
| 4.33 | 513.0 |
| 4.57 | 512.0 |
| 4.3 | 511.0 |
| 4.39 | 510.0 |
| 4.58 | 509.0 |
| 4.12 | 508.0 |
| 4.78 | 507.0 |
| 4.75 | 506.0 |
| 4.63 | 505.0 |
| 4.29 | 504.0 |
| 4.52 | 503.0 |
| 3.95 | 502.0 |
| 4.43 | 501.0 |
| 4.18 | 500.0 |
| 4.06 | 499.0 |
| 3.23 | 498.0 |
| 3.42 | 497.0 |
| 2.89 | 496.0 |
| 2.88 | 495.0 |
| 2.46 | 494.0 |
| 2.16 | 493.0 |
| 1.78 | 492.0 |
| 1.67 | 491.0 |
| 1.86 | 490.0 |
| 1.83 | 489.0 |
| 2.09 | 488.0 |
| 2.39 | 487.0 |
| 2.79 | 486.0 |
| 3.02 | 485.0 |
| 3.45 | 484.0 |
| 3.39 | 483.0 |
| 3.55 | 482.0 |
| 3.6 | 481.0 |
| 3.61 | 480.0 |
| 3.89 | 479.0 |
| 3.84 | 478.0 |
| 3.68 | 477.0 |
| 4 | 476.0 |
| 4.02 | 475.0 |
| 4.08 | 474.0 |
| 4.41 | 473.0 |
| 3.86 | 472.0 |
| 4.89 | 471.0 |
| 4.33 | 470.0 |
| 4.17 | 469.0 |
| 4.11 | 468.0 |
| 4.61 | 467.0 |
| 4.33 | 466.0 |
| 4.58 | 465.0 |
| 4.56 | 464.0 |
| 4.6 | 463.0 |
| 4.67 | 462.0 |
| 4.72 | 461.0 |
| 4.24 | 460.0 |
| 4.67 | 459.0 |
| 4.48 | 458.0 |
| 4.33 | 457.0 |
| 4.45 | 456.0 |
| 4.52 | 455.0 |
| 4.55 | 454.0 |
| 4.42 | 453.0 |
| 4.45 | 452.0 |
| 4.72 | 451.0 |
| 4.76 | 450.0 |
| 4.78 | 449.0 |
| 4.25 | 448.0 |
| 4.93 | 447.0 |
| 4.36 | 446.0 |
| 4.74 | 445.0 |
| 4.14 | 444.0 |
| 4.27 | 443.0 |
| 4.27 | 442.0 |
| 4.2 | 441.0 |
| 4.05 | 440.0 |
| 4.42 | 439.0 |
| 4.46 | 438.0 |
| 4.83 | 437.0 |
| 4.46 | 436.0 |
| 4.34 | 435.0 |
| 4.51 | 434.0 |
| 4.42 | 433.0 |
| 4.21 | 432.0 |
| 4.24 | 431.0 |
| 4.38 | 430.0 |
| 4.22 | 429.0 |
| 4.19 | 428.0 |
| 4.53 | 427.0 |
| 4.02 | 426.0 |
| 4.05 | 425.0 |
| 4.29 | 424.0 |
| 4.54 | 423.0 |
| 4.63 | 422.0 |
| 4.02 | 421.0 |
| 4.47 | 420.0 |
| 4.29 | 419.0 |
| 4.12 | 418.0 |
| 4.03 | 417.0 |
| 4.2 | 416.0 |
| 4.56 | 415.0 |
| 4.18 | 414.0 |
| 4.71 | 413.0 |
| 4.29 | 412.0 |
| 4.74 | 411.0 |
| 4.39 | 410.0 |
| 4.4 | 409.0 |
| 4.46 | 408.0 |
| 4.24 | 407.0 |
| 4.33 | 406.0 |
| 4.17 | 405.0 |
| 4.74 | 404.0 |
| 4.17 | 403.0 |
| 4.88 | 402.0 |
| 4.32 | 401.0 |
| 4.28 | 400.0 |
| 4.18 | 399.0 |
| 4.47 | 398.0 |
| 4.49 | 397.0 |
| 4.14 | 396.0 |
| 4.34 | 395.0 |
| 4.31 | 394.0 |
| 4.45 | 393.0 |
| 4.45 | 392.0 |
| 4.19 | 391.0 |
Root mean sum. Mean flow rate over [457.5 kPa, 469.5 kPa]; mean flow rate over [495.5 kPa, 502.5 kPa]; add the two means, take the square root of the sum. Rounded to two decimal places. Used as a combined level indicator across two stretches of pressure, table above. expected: 2.87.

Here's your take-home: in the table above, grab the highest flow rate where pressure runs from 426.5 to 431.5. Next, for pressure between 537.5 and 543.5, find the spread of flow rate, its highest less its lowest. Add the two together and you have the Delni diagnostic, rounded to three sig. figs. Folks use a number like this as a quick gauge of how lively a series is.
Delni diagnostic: 4.77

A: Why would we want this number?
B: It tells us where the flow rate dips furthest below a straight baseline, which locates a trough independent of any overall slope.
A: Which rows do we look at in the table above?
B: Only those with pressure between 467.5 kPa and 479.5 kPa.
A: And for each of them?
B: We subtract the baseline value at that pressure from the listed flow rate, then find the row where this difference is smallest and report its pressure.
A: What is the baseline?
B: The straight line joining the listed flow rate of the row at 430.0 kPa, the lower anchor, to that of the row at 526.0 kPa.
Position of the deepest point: 477.0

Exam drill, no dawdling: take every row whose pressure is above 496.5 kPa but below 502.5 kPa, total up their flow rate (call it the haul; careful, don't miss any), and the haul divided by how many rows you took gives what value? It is 3.9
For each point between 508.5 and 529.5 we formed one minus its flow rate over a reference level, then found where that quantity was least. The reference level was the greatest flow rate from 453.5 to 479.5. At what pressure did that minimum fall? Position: 524.0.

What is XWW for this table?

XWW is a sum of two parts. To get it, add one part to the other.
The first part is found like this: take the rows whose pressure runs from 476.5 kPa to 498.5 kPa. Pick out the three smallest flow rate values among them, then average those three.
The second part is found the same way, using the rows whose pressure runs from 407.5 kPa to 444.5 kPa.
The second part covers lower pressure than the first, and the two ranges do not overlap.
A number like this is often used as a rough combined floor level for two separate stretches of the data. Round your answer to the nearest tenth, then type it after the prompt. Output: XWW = 5.8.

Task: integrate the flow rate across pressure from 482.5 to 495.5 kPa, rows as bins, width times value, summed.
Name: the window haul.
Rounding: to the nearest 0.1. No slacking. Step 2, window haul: 31.8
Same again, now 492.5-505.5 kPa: 47.1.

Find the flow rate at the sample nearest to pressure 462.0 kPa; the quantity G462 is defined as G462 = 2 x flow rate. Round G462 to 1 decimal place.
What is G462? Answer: 9.3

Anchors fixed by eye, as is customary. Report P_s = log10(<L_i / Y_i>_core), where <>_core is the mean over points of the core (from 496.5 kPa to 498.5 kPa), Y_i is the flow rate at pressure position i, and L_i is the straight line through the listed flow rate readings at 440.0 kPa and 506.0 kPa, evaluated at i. 0.15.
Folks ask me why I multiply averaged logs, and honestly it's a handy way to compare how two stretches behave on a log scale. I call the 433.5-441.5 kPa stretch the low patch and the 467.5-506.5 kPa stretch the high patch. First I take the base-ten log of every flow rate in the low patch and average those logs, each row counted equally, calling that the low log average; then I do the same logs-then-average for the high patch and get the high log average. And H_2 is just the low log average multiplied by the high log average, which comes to 0.34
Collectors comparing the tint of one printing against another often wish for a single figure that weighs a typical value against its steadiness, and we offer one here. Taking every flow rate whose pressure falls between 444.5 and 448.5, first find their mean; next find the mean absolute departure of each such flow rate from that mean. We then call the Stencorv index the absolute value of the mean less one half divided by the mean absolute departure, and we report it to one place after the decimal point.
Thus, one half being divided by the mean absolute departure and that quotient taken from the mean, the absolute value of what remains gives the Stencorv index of 2.7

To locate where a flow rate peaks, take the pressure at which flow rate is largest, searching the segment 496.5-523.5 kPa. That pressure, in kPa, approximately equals 523.0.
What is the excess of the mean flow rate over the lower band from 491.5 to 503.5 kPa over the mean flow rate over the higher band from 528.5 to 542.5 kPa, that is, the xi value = -1.3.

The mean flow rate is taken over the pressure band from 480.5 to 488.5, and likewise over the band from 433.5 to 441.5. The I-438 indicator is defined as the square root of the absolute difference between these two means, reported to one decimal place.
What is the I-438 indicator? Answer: 1.2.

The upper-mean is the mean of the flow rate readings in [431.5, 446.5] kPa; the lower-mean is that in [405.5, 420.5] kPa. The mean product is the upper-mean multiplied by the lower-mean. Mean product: 19.1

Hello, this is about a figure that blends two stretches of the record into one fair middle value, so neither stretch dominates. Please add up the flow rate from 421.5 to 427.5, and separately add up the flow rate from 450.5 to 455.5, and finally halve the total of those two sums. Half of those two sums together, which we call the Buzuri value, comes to 24.4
